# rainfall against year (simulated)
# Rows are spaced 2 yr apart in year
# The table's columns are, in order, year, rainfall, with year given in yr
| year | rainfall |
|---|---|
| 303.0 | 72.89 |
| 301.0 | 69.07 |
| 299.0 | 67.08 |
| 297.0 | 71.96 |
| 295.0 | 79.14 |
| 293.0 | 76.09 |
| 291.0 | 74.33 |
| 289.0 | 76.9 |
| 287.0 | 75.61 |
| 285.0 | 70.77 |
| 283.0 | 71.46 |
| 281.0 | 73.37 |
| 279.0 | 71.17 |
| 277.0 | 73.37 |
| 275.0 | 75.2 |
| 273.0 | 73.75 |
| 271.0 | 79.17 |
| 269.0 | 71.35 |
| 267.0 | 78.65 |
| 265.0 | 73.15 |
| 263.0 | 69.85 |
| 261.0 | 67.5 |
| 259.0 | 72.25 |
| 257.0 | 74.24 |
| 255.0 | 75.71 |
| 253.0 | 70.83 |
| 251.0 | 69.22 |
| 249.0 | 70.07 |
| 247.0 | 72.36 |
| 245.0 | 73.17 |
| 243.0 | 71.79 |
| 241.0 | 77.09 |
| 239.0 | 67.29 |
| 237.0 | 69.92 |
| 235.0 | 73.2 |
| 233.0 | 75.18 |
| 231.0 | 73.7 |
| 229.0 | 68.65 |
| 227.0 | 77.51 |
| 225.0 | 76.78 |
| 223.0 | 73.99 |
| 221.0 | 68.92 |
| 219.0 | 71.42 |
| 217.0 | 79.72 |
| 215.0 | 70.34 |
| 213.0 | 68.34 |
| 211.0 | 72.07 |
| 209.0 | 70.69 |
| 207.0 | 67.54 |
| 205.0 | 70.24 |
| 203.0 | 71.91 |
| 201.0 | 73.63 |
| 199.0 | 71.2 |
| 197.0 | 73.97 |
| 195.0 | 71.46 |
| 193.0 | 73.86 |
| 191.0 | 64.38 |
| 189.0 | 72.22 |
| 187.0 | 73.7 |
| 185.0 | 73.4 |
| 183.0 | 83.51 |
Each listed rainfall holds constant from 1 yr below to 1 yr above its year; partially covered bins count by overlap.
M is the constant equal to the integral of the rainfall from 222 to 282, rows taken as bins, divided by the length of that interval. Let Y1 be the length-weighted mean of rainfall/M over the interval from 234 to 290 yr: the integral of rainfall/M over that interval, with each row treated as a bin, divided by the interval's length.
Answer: 0.998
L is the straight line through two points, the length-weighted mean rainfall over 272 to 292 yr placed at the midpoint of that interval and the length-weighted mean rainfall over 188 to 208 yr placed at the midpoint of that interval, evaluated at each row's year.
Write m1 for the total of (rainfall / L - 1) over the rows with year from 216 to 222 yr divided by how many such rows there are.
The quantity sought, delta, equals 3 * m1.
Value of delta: 0.07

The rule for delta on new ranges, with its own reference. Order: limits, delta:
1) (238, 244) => -0.01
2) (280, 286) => -0.07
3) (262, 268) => 0.03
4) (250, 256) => -0.03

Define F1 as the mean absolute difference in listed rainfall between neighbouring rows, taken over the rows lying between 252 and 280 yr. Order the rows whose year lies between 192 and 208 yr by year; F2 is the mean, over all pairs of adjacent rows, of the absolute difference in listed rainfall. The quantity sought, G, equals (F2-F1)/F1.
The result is -0.40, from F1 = 3.87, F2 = 2.3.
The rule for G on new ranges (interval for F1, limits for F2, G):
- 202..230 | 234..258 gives -0.22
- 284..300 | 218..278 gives -0.01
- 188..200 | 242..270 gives -0.41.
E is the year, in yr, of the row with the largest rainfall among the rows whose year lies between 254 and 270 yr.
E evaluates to 267.0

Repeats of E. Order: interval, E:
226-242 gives 227.0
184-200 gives 197.0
